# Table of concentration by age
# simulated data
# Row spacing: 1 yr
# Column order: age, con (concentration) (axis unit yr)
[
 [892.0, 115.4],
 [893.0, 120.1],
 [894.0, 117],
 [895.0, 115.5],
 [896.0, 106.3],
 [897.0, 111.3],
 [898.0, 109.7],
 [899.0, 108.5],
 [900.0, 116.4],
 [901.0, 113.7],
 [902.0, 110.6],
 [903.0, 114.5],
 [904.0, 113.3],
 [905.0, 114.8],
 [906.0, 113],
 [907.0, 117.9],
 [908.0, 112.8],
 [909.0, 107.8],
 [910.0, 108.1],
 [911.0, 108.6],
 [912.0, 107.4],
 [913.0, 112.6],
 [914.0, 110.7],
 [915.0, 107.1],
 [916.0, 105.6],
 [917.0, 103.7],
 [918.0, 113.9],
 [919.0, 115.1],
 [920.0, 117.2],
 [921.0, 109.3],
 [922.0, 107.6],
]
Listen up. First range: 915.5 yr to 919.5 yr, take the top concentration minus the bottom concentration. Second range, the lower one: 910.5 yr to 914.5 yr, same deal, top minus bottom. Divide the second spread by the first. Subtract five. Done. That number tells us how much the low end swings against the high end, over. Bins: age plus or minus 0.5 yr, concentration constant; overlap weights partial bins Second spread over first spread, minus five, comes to -4.5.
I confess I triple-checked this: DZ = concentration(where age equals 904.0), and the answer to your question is 113.3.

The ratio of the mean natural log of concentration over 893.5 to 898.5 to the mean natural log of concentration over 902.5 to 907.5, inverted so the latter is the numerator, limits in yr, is 1.01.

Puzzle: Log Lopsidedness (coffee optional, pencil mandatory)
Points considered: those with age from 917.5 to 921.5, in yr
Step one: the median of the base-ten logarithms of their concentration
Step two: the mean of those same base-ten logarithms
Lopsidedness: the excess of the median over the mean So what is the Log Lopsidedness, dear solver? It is 0.0025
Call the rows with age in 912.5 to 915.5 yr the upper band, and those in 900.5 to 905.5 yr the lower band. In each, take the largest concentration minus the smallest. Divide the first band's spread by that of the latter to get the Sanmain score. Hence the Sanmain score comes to 1.3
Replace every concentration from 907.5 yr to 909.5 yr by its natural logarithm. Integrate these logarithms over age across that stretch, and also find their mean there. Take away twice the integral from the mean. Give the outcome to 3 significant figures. -14.1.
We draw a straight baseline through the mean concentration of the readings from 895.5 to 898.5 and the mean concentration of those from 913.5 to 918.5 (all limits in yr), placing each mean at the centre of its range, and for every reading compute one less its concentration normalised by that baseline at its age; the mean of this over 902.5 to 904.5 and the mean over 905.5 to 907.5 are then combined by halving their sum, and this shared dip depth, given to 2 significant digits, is -0.055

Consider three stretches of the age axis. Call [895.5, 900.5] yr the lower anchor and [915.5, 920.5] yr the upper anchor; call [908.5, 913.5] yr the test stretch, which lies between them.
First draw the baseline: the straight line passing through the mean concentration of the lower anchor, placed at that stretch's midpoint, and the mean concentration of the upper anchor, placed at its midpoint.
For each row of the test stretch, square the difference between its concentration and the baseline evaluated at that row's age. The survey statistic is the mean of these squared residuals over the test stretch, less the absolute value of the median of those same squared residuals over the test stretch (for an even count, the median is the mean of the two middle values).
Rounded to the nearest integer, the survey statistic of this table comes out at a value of 0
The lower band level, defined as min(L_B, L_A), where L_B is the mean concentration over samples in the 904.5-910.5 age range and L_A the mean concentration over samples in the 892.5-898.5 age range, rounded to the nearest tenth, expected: 112.4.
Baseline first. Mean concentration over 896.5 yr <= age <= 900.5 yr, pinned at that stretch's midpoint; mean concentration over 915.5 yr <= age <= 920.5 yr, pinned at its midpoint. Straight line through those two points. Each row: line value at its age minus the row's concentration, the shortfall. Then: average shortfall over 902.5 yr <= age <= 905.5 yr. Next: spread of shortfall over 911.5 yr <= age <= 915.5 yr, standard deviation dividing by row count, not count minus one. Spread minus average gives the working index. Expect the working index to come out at 5.13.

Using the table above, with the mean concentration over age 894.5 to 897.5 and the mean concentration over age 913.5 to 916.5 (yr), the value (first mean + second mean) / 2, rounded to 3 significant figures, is 109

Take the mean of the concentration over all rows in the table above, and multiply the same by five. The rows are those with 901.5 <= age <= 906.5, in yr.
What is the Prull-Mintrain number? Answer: 566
